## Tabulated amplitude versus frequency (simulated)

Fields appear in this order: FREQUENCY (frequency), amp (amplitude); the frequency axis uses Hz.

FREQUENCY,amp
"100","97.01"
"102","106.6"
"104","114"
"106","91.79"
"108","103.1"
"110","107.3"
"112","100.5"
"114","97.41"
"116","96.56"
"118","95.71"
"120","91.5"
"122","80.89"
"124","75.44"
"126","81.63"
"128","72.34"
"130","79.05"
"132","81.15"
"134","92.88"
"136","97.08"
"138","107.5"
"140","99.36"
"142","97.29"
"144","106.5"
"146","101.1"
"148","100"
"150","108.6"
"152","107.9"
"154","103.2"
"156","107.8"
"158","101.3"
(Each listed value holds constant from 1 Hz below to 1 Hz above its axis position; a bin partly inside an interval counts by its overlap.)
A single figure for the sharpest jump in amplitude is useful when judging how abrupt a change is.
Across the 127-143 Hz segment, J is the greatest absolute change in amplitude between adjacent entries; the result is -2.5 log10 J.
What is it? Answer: -2.7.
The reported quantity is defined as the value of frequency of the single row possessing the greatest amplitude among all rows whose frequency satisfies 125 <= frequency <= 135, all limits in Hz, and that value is 134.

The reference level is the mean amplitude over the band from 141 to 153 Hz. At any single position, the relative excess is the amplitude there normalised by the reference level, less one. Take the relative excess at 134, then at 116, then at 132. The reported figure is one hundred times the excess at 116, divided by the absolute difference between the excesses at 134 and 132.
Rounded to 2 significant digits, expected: -60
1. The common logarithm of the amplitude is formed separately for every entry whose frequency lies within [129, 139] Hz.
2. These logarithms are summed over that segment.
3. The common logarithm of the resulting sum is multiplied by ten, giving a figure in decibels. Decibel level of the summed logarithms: 10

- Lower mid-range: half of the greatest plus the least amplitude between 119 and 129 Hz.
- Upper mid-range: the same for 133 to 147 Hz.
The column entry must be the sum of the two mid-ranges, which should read 182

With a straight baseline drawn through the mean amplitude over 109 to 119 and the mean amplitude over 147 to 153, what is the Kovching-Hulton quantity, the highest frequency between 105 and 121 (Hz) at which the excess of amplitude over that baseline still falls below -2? 120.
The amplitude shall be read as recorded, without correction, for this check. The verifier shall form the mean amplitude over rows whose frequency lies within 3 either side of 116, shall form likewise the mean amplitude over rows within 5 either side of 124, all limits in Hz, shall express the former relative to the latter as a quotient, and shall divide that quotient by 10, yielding 0.120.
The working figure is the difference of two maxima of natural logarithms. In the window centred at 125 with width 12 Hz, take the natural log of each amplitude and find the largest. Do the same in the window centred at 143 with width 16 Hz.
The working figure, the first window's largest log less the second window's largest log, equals -0.17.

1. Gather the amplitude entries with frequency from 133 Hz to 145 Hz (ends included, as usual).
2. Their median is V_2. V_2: 98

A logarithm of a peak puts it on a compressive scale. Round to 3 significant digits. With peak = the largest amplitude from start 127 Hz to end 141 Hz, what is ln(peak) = 4.68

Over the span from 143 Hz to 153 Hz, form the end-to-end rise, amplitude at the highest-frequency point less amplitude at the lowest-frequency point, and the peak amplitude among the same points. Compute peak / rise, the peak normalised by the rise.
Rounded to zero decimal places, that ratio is 78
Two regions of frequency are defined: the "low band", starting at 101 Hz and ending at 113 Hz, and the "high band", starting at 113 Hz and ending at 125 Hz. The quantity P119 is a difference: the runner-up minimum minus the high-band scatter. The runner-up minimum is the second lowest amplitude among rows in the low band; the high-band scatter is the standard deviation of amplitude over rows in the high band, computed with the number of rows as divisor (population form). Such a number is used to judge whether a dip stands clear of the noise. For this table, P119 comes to 92.1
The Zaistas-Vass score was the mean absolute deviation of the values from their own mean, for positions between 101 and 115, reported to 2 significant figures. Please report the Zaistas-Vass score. 5.5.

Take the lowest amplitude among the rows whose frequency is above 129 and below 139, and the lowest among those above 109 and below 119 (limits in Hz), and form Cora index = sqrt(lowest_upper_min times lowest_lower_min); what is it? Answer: 87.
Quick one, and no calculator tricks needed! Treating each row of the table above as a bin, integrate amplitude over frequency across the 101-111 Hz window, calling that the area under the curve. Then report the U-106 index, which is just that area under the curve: 1046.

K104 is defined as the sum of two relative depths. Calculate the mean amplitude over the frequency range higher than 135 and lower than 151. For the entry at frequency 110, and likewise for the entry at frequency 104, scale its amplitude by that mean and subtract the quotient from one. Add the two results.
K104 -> -0.17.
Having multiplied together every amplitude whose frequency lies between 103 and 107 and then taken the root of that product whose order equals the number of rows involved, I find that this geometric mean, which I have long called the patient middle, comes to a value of 102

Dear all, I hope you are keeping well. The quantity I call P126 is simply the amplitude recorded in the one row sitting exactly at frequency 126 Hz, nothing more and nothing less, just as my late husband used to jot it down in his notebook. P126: 81.63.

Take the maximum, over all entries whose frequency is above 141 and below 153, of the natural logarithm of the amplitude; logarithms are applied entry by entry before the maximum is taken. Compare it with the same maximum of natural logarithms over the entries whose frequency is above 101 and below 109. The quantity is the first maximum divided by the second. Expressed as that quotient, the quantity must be 0.99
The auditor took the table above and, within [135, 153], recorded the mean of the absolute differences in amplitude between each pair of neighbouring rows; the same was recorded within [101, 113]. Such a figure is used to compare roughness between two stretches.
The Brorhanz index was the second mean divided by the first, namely 1.8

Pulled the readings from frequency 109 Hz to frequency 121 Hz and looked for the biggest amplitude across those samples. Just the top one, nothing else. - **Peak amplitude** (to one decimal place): 107.3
